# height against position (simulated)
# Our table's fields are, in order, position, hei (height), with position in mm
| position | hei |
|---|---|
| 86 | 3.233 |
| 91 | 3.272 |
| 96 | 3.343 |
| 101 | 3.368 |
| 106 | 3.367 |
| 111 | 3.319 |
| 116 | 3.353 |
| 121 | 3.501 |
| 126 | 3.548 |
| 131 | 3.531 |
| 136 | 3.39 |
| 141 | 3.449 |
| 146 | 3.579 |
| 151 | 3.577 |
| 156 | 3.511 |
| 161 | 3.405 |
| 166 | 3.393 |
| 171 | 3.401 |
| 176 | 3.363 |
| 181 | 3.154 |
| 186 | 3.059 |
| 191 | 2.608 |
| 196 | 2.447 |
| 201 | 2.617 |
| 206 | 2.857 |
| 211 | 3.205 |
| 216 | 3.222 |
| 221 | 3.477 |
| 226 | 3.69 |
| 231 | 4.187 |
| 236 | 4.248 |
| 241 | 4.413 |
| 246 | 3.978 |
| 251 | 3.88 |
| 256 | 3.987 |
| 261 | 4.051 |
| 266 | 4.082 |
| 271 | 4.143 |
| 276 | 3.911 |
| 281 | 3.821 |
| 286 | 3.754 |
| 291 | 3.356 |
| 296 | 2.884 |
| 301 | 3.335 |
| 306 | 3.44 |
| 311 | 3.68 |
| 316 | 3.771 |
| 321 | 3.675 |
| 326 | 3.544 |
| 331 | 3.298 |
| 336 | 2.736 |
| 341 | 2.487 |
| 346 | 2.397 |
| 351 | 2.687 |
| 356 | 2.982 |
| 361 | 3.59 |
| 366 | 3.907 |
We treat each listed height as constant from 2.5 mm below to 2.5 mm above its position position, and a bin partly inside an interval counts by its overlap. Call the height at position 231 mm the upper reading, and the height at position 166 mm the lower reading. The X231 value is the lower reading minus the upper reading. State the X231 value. -0.8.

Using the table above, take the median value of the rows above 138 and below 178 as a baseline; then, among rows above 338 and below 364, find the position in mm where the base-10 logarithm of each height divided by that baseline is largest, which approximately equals 361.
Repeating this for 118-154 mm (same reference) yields 146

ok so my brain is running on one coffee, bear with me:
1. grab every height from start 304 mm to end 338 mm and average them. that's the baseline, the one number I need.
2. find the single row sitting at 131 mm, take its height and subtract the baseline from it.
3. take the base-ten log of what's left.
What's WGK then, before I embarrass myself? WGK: -1.1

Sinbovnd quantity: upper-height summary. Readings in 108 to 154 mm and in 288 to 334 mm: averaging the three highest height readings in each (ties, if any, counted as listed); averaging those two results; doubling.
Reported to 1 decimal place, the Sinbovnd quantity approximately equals 7.3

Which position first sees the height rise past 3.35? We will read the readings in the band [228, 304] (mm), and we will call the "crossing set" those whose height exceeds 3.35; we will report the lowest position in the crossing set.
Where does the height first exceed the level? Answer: 231 mm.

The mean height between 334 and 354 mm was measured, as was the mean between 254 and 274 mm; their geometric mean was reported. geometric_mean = 3.24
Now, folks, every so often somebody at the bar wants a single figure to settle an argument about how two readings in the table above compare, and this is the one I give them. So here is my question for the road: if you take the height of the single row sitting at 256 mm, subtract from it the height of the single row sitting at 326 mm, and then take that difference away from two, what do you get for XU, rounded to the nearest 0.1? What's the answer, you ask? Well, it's 1.6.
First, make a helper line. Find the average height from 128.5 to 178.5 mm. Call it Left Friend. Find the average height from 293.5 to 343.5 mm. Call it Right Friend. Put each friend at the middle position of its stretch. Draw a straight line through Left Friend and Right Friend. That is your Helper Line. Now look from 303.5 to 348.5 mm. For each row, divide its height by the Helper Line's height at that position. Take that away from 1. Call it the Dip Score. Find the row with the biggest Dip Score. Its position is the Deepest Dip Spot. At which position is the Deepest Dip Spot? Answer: 346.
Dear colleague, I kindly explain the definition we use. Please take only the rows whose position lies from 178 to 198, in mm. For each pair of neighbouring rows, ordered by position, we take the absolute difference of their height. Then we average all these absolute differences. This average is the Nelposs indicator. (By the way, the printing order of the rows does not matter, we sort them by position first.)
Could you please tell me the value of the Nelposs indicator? 0.24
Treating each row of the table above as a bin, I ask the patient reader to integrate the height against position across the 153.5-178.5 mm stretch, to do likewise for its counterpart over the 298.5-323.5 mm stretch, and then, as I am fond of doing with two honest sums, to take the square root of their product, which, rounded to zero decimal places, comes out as 87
